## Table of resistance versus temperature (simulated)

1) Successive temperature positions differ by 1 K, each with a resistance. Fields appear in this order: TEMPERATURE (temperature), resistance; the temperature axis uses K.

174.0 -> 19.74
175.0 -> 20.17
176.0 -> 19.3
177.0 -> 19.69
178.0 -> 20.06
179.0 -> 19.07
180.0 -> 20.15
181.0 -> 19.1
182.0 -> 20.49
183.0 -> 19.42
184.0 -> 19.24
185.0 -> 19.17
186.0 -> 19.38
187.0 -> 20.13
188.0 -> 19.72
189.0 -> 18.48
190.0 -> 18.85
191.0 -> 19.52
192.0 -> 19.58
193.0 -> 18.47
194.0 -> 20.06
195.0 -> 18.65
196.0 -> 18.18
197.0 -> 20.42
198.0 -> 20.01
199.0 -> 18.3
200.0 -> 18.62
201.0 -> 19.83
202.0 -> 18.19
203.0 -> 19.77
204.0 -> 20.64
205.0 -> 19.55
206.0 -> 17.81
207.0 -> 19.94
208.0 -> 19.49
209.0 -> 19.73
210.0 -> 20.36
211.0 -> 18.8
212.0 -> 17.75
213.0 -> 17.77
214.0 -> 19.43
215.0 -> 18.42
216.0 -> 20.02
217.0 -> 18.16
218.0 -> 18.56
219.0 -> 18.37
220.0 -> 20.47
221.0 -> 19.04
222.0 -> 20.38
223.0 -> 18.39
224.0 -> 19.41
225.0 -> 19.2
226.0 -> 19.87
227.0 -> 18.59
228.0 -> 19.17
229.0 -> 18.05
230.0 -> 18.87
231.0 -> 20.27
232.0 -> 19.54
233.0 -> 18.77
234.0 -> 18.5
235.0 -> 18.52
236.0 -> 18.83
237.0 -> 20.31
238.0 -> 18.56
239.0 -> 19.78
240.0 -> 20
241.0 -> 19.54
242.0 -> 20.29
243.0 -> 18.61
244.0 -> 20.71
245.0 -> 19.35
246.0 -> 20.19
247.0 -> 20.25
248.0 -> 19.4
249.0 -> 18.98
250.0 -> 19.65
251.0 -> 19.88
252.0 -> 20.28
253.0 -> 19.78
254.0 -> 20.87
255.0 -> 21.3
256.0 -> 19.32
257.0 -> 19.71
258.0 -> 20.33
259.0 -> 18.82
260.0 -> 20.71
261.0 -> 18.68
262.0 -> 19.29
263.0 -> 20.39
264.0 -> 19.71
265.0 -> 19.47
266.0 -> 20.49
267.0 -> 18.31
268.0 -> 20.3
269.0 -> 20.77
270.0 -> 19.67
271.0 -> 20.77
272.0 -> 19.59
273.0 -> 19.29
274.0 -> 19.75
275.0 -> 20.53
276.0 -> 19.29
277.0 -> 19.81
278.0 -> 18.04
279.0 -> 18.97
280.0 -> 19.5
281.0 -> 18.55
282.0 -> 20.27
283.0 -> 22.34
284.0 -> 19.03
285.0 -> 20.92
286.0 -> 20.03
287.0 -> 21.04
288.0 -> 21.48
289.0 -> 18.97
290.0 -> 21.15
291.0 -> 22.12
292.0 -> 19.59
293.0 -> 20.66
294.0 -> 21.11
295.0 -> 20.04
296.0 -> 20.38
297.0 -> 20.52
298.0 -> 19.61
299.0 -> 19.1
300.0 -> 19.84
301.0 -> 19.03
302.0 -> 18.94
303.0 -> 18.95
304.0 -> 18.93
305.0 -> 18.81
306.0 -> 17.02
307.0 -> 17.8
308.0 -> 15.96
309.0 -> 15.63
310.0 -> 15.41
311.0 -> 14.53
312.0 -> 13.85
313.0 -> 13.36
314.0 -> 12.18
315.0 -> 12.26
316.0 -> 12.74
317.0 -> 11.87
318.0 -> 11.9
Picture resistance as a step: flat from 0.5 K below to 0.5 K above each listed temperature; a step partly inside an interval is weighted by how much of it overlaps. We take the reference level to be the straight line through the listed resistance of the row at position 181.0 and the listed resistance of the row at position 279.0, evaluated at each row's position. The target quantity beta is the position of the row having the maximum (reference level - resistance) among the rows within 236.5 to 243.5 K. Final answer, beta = 238.0 K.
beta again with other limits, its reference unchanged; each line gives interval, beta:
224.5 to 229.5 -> 229.0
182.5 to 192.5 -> 189.0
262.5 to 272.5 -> 267.0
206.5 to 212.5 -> 212.0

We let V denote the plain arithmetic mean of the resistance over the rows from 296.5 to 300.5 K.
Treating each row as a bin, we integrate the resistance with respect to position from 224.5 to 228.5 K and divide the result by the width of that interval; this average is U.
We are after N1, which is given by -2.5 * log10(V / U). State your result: -0.031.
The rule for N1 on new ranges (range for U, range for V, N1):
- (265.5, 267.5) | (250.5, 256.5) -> -0.046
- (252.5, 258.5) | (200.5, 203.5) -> 0.053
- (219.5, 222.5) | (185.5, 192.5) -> 0.032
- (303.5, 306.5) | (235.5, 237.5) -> -0.076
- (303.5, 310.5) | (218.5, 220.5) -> -0.139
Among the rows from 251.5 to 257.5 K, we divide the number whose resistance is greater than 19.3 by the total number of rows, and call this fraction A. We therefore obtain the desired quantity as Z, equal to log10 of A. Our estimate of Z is 0.00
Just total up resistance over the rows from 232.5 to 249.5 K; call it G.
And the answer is 331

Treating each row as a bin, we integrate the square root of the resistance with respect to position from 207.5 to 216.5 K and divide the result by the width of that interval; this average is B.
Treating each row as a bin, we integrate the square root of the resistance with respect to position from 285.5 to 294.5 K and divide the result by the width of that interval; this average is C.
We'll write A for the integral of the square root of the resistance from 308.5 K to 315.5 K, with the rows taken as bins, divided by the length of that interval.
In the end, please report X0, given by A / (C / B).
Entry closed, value 3.58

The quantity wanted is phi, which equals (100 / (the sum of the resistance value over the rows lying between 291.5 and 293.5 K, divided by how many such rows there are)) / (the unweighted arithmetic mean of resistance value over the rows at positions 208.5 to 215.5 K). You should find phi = 0.263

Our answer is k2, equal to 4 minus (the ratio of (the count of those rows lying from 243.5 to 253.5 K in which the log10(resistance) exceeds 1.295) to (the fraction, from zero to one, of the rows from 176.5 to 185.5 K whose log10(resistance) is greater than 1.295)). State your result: -14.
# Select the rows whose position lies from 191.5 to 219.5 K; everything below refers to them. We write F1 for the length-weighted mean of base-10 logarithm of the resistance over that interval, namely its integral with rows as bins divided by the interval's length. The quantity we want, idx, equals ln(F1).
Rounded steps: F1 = 1.28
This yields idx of 0.247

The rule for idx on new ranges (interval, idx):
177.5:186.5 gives 0.256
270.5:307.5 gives 0.259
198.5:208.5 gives 0.249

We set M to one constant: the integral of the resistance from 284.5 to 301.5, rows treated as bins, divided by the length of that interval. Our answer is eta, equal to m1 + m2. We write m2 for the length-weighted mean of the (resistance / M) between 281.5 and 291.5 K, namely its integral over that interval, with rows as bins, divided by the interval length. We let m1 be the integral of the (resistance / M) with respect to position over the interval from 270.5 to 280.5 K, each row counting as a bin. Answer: 10.64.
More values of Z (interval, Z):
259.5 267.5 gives -0.20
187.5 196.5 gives -0.35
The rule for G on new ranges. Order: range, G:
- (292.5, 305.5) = 256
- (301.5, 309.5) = 142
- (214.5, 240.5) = 498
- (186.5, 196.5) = 192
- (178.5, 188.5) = 196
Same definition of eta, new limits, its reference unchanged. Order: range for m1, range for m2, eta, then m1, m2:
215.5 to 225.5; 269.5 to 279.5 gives 10.41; 9.44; 0.963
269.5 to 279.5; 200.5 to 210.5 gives 10.59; 9.63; 0.961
